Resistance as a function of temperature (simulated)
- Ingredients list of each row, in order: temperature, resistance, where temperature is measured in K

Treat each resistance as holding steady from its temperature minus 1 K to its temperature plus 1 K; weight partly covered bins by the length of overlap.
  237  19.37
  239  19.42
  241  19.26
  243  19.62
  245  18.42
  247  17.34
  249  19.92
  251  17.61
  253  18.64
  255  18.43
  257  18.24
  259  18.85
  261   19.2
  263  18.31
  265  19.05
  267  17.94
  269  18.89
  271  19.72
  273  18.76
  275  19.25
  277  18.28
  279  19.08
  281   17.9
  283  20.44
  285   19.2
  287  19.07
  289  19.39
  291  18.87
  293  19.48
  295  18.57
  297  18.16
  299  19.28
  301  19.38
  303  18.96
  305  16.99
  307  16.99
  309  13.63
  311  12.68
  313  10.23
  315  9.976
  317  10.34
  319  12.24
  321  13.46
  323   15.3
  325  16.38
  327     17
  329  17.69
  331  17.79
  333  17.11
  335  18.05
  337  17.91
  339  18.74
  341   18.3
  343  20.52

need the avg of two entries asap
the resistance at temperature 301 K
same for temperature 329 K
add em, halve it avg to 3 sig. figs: 18.5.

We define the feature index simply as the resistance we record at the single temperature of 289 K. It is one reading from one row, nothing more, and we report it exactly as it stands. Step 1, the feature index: 19.39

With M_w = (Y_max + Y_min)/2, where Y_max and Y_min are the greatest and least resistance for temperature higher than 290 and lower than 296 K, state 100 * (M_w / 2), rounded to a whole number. 951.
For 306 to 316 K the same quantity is 674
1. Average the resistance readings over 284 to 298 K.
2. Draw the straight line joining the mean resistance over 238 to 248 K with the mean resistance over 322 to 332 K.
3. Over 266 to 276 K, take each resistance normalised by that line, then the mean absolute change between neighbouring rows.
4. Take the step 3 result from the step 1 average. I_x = 18.9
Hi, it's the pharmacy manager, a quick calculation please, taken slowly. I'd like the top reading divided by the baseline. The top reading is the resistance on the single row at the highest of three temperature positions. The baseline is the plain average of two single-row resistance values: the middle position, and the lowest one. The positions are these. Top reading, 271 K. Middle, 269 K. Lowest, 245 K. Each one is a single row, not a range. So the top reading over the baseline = 1.1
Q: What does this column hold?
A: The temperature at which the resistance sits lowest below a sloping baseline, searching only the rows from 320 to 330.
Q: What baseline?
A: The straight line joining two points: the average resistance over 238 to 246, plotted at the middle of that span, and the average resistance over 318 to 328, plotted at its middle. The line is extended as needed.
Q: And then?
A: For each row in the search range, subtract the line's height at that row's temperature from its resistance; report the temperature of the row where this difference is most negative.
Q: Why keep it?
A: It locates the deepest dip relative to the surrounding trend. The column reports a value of 321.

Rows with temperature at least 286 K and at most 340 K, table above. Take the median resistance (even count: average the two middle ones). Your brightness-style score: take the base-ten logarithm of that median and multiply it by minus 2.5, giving -3.119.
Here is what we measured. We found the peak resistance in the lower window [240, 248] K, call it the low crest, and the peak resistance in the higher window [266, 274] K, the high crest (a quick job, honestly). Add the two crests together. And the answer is 39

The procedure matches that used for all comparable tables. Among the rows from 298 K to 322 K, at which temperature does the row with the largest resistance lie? 301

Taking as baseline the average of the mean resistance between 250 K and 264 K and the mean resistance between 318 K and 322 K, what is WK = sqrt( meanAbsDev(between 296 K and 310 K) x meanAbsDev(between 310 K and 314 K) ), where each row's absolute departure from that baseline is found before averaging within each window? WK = 3.3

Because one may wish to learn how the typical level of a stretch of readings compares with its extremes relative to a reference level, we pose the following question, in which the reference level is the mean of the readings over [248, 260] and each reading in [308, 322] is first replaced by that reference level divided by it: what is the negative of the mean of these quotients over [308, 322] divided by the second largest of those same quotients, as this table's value -0.881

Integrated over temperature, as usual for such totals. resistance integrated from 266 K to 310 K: 816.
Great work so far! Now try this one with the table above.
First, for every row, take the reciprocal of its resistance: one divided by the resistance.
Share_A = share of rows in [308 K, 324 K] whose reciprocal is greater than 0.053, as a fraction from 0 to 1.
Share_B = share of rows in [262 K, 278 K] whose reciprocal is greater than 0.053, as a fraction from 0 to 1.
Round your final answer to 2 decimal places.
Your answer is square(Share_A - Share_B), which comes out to 0.25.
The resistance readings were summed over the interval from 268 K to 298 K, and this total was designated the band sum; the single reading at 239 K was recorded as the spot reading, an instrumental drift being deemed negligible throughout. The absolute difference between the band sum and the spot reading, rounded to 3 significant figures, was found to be 266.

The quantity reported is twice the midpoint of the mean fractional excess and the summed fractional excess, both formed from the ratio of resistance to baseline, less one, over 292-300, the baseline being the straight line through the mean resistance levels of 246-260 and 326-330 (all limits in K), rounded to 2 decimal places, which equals 0.30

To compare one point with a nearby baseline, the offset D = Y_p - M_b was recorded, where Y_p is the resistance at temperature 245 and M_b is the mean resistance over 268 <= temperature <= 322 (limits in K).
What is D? 1.4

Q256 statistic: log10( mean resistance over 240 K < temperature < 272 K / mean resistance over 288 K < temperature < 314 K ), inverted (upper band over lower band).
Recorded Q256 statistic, -0.04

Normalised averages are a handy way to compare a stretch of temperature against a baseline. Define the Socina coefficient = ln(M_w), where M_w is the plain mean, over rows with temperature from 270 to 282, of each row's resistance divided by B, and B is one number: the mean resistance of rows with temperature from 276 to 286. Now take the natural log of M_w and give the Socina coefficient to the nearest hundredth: -0.01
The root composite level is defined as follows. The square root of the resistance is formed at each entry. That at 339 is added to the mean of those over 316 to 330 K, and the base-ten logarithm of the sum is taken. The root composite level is 0.911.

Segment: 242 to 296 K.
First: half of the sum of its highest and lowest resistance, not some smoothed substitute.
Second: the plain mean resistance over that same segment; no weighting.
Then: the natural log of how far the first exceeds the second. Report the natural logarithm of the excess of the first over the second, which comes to -2.85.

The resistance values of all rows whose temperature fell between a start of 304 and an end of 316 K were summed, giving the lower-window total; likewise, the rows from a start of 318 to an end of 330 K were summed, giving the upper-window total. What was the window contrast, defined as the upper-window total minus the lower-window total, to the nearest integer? 12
